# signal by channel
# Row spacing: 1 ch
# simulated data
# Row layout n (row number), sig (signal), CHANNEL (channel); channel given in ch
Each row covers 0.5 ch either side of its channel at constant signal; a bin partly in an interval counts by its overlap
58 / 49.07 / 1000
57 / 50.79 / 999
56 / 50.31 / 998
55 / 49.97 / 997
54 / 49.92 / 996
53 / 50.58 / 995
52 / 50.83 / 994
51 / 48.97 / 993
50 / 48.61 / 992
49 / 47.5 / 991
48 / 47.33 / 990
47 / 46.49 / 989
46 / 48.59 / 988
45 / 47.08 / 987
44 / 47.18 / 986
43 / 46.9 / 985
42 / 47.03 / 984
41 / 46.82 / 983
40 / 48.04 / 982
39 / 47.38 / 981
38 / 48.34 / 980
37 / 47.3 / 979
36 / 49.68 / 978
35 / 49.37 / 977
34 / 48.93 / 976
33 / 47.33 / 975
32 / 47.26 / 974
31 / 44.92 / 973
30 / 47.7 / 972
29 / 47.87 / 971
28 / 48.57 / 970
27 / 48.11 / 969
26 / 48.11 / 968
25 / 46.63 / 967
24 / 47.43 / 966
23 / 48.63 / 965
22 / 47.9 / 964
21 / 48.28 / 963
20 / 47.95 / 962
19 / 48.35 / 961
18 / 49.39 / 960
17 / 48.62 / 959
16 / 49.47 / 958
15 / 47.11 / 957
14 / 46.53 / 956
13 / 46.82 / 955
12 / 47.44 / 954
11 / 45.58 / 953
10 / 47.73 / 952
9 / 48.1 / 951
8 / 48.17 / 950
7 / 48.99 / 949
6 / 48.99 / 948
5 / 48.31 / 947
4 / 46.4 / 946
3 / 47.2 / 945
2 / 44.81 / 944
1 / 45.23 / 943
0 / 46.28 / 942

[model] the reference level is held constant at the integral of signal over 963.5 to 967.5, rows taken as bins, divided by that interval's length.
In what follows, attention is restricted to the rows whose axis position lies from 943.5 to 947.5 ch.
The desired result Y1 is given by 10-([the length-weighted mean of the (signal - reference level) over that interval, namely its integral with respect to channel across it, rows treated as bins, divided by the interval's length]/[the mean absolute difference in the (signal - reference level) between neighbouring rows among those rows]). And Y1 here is 10.6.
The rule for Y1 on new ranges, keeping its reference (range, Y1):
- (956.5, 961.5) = 9.3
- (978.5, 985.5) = 10.3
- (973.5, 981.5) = 9.4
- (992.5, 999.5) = 5.8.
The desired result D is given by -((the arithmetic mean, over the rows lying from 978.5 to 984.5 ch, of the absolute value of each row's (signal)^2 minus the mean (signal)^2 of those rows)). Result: -45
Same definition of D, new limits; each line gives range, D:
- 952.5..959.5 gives -93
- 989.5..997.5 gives -109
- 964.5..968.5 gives -64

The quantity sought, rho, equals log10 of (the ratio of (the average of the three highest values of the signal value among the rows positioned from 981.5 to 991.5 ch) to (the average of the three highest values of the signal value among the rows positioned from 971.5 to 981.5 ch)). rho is -0.0114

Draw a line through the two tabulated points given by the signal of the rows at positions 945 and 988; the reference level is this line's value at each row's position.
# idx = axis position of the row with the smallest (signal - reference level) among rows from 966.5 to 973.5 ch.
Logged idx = 973 ch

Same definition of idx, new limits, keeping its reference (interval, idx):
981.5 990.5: 989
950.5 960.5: 953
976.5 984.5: 983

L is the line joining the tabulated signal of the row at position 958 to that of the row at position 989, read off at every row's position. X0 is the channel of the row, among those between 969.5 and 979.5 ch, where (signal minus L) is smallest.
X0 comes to 973 ch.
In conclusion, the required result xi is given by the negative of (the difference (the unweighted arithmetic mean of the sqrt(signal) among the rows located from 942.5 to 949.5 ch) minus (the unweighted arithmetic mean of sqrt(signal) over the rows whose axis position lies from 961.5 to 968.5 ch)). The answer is 0.05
